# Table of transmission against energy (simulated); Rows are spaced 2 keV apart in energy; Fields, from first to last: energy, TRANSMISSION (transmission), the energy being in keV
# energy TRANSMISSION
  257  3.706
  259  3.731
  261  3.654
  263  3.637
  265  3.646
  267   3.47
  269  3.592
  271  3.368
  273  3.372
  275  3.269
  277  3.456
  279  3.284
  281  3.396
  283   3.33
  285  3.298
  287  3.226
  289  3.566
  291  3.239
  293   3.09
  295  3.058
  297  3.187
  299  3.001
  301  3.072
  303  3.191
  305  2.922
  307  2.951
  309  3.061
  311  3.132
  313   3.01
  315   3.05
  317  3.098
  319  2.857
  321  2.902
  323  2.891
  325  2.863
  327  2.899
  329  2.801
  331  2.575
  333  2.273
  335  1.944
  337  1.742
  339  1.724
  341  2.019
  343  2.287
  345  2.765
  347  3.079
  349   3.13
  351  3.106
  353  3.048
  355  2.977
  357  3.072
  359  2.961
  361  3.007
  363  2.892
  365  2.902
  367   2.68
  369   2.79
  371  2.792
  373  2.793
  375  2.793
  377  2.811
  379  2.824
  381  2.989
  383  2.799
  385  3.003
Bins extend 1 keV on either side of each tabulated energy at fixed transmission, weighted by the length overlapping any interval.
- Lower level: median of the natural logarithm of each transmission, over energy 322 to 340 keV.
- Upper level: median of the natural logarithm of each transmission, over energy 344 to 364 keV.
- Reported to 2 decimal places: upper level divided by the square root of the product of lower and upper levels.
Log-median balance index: 1.08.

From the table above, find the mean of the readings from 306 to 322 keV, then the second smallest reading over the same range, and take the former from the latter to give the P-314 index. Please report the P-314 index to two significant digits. -0.11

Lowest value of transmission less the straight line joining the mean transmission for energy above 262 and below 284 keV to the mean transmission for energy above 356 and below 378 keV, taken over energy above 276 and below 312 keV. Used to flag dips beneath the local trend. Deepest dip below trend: -0.32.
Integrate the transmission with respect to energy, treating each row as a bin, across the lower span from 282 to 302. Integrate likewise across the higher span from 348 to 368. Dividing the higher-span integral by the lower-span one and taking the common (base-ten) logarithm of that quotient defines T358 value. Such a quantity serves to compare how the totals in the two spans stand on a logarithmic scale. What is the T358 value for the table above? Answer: -0.03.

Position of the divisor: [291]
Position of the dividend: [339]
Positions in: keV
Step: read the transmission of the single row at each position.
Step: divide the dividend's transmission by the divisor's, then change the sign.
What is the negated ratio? -0.53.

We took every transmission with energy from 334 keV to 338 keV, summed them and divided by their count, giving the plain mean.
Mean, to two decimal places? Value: 1.84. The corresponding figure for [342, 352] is 2.87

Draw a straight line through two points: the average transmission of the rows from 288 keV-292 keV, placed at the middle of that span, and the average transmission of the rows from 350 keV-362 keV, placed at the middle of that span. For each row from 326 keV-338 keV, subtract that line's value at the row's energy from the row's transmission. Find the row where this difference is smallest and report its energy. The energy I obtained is 337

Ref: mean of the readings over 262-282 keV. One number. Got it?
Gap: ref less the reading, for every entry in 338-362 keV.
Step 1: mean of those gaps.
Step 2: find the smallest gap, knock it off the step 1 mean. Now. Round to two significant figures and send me 0.37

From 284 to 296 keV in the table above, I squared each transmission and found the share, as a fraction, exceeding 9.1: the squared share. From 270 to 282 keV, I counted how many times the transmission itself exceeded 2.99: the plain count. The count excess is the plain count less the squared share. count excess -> 5.00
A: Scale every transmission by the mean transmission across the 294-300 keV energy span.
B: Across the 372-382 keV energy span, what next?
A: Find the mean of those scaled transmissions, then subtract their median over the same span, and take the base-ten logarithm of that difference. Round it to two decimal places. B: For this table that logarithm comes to -2.00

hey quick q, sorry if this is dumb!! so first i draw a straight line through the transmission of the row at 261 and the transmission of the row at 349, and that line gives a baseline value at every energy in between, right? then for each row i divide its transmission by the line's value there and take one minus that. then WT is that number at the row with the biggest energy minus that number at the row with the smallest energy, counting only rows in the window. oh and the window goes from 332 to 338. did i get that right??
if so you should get 0.16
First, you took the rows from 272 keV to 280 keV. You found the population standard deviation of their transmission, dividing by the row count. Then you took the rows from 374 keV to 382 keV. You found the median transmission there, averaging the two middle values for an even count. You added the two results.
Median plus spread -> 2.89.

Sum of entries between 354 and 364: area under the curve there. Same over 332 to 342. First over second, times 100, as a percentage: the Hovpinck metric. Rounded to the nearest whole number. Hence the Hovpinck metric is 154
